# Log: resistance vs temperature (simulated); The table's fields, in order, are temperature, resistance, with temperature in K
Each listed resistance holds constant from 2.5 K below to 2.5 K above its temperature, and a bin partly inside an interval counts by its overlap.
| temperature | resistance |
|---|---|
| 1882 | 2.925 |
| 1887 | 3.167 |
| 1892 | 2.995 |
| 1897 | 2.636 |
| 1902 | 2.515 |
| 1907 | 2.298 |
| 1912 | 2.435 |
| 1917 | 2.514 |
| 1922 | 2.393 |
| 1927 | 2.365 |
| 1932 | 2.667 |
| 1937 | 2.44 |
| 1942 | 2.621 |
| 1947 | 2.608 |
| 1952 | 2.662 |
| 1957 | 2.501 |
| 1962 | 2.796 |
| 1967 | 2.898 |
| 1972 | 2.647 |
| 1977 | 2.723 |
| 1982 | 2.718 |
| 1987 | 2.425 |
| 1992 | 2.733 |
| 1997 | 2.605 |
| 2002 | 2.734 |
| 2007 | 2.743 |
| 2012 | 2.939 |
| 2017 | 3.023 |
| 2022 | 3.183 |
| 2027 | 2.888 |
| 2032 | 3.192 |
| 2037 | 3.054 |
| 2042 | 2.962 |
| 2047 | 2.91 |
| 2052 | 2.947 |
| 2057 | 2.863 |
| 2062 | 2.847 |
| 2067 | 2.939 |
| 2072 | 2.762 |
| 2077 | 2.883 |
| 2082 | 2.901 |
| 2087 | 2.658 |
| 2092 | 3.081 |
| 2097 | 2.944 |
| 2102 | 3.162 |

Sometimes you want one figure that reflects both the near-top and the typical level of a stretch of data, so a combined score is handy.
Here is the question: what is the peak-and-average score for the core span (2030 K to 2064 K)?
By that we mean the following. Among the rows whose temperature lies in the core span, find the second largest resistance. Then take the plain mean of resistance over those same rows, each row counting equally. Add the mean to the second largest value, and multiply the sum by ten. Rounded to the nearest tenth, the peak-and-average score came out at 60.2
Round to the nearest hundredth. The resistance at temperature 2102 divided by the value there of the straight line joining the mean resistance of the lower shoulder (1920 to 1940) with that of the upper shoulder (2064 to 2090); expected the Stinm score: 1.09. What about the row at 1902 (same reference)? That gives 1.05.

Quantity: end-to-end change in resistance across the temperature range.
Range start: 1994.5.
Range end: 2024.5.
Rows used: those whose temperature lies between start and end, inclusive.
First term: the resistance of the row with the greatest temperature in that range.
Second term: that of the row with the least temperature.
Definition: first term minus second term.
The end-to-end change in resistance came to 0.6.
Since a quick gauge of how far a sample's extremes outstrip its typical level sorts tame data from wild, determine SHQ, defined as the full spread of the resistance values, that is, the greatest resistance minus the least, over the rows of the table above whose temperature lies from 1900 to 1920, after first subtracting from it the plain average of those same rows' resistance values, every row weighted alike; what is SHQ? -2.22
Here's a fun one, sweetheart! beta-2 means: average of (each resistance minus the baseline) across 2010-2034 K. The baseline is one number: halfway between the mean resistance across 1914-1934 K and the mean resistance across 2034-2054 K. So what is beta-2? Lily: 0.32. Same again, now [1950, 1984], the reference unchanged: -0.02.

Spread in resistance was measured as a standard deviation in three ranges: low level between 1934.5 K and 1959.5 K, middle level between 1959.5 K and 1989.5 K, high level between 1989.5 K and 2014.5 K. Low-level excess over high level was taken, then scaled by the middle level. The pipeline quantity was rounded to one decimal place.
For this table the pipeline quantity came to -0.2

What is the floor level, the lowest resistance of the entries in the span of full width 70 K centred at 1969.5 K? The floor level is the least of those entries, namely 2.425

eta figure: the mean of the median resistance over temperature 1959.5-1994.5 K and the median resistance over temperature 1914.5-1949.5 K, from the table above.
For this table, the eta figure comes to 2.62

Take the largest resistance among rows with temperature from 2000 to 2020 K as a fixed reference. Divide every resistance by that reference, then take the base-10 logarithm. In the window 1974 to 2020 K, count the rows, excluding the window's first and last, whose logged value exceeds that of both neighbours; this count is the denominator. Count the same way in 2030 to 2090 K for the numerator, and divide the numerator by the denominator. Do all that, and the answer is 3.0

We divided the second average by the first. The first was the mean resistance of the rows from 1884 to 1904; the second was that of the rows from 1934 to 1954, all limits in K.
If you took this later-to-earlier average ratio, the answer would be 0.91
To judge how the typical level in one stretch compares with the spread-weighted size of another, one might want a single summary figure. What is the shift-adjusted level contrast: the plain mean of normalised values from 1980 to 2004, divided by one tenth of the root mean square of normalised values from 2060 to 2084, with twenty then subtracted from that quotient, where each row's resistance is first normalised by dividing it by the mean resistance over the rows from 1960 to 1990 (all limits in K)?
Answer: -10.8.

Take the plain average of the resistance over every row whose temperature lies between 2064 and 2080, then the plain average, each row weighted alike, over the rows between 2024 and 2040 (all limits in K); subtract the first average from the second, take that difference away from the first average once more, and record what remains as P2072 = 2.68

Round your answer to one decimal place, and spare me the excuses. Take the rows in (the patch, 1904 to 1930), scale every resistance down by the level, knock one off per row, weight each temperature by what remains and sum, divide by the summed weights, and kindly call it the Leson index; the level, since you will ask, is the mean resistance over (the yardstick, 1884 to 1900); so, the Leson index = 1916.8 K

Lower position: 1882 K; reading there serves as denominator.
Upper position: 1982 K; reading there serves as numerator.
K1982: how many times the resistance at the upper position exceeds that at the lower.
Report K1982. 0.93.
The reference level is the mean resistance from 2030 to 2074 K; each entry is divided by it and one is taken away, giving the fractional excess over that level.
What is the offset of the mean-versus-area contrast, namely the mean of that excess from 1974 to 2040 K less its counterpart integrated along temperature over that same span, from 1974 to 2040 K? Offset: 2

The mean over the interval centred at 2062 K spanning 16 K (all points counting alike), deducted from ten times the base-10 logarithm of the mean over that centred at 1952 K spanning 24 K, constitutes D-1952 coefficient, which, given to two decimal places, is 1.33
